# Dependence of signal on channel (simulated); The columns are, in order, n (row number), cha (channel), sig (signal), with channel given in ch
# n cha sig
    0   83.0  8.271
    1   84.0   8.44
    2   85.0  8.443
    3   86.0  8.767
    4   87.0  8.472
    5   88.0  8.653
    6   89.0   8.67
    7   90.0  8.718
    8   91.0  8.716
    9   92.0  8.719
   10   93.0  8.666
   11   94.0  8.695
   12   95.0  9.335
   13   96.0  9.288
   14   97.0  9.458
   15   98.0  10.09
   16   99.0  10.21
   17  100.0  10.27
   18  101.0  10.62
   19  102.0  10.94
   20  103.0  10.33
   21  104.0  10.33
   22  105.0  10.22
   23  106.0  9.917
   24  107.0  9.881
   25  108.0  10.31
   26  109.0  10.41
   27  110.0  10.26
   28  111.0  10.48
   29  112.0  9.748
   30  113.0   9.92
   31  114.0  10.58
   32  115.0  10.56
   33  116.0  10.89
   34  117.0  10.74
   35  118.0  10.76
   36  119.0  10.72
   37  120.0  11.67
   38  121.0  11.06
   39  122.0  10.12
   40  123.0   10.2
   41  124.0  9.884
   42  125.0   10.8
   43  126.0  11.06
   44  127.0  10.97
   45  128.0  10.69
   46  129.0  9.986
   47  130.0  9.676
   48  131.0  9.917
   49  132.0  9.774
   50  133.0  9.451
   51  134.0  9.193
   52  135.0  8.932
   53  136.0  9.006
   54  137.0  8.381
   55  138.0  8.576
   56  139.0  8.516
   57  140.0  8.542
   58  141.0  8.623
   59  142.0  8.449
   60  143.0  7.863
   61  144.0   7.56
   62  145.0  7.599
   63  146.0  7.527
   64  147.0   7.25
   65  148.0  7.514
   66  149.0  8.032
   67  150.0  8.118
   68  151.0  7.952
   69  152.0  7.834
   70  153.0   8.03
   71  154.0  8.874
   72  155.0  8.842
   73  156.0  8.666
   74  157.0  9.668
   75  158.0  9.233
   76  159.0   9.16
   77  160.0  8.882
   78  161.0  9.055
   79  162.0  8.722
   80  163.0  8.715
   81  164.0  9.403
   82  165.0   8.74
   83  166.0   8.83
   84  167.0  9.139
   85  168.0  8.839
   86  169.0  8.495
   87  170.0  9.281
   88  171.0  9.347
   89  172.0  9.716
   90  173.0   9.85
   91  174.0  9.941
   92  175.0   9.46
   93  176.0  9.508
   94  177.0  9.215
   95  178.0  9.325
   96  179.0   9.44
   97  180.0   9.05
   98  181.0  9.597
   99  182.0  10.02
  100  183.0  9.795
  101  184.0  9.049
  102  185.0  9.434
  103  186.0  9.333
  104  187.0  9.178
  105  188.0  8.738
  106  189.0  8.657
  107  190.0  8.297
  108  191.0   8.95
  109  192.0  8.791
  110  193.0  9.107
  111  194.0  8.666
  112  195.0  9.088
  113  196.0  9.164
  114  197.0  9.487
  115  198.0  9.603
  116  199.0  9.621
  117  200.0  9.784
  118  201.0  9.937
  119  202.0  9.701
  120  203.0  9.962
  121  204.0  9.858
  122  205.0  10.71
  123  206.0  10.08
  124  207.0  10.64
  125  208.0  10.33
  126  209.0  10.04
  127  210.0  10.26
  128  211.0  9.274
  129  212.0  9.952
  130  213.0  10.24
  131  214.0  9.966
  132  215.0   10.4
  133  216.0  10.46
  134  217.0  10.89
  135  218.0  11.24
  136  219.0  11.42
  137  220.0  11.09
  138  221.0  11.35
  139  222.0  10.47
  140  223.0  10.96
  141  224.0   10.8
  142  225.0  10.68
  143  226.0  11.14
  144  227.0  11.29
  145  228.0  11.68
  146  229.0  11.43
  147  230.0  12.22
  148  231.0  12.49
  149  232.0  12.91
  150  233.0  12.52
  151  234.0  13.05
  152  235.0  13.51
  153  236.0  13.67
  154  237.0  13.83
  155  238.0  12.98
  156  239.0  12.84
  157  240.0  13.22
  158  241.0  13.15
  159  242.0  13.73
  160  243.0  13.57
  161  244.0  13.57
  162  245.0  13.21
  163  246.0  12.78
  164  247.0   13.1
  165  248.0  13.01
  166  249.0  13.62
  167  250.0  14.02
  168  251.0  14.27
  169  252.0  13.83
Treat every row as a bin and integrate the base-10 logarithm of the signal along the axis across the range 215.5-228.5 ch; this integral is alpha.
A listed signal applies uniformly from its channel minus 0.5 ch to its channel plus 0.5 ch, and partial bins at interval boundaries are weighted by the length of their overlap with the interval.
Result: 13.6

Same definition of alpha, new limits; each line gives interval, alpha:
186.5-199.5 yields 12.4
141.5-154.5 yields 11.7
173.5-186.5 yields 12.7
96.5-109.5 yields 13.1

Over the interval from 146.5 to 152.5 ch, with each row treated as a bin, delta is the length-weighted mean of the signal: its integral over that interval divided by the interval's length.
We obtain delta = 7.8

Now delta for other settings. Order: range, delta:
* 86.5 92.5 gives 8.7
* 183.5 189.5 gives 9.1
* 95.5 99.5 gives 9.8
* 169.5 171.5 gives 9.3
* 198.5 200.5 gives 9.7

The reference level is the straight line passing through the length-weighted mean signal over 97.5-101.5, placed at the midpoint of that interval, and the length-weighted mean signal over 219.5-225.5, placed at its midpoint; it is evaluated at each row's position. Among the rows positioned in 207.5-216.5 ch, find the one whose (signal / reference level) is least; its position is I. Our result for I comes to 211.0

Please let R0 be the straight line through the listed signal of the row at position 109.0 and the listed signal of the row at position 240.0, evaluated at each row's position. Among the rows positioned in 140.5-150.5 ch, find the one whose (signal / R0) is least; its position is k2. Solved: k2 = 147.0 ch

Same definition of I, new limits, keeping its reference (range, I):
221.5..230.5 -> 222.0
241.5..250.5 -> 246.0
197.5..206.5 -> 198.0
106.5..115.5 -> 112.0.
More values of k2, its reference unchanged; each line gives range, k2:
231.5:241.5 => 233.0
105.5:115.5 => 112.0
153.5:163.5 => 163.0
